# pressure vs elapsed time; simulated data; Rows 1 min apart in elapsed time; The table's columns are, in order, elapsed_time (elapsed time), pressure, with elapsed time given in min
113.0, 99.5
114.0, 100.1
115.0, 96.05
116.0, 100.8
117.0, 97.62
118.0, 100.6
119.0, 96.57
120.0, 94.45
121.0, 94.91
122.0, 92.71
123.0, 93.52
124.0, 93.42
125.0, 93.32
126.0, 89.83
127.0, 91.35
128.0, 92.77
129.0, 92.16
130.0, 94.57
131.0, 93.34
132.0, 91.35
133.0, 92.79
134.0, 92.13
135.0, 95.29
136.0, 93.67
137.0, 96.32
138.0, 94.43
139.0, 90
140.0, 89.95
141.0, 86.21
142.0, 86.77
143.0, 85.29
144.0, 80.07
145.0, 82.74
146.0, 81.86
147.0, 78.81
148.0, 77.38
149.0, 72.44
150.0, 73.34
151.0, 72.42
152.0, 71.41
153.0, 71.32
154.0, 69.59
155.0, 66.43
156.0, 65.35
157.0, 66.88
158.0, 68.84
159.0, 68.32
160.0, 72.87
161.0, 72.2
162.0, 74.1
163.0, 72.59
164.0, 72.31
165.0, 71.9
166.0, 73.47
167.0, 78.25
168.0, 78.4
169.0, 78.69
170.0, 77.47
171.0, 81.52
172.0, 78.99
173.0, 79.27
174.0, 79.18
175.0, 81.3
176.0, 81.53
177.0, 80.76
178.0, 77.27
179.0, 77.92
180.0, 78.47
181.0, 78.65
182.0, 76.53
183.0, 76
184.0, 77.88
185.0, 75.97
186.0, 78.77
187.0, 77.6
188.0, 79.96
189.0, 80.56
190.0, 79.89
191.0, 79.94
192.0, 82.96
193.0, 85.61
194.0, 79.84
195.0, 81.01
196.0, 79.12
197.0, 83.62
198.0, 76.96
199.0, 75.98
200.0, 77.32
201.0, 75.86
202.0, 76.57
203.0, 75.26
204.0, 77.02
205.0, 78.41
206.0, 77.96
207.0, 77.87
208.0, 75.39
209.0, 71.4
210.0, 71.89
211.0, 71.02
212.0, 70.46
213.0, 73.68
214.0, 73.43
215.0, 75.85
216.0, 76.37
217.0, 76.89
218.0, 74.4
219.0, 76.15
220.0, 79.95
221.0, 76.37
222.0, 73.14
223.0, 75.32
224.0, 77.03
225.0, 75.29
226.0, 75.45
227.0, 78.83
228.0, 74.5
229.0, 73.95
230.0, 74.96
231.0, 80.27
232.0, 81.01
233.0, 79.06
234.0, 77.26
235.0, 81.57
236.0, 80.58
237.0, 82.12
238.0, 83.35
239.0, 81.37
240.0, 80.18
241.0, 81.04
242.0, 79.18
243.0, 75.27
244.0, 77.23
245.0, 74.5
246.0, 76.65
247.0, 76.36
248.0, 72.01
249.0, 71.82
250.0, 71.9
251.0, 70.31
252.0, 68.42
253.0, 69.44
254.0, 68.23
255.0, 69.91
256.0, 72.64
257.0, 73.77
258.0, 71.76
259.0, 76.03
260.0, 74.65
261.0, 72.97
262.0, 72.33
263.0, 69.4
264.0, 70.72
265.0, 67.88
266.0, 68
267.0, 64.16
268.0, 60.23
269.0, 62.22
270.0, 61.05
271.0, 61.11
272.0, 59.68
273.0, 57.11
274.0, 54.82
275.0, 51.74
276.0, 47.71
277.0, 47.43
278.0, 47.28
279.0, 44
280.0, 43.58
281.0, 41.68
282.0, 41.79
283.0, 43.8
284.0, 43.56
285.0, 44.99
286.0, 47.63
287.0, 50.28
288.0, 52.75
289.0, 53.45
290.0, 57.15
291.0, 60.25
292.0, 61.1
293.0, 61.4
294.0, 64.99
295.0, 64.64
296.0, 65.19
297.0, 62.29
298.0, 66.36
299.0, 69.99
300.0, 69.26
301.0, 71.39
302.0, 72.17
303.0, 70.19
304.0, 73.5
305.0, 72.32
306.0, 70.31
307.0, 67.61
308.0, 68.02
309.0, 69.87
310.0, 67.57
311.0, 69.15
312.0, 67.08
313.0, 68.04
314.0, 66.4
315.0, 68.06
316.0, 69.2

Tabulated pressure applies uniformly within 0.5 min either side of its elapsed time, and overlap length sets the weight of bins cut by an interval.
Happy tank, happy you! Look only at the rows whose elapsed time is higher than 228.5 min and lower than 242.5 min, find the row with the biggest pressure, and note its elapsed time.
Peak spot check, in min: 238.0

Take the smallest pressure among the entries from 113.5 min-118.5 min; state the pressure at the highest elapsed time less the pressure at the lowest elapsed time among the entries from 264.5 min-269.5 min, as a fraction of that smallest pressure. -0.059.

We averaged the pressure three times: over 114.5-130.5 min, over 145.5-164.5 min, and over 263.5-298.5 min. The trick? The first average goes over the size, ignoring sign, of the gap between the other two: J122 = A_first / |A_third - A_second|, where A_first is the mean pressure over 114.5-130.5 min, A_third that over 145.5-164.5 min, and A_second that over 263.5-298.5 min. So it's 5.8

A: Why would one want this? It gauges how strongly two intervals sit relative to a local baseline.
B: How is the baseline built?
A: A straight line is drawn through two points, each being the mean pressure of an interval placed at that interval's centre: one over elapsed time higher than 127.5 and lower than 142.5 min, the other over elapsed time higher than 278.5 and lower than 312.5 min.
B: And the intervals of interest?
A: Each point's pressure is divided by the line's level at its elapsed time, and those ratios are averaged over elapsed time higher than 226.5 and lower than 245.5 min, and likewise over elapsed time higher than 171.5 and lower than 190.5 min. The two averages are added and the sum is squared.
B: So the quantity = 4.2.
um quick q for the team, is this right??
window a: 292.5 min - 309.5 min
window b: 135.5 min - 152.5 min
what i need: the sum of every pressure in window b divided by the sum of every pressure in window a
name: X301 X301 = 1.22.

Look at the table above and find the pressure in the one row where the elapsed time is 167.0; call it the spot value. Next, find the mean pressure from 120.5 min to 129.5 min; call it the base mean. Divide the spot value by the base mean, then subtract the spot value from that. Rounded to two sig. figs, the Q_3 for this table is -77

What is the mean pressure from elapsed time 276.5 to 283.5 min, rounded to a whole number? 44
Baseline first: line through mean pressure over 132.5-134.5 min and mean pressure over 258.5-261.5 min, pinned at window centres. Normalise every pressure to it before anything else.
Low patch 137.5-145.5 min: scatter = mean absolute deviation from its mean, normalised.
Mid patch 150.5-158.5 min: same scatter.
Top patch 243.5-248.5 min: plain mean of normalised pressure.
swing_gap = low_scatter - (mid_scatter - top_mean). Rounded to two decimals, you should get 1.00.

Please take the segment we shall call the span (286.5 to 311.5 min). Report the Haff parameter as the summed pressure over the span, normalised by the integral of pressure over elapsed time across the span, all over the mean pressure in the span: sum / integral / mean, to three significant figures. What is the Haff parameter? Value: 0.0153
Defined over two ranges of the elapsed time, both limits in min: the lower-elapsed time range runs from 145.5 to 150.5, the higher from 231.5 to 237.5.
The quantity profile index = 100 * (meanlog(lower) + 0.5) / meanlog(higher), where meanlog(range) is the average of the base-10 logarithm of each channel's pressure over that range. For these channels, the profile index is 125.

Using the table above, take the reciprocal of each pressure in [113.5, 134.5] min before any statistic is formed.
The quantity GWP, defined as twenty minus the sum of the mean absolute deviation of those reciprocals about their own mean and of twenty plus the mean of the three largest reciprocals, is -0.0113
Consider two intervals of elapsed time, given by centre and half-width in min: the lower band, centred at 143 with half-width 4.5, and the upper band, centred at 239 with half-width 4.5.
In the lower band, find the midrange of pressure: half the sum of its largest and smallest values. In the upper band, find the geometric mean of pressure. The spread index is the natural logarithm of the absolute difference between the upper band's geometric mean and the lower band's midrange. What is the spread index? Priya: 1.37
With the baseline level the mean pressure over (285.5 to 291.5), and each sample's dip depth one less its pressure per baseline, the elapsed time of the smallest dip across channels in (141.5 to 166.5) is 142.0 min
